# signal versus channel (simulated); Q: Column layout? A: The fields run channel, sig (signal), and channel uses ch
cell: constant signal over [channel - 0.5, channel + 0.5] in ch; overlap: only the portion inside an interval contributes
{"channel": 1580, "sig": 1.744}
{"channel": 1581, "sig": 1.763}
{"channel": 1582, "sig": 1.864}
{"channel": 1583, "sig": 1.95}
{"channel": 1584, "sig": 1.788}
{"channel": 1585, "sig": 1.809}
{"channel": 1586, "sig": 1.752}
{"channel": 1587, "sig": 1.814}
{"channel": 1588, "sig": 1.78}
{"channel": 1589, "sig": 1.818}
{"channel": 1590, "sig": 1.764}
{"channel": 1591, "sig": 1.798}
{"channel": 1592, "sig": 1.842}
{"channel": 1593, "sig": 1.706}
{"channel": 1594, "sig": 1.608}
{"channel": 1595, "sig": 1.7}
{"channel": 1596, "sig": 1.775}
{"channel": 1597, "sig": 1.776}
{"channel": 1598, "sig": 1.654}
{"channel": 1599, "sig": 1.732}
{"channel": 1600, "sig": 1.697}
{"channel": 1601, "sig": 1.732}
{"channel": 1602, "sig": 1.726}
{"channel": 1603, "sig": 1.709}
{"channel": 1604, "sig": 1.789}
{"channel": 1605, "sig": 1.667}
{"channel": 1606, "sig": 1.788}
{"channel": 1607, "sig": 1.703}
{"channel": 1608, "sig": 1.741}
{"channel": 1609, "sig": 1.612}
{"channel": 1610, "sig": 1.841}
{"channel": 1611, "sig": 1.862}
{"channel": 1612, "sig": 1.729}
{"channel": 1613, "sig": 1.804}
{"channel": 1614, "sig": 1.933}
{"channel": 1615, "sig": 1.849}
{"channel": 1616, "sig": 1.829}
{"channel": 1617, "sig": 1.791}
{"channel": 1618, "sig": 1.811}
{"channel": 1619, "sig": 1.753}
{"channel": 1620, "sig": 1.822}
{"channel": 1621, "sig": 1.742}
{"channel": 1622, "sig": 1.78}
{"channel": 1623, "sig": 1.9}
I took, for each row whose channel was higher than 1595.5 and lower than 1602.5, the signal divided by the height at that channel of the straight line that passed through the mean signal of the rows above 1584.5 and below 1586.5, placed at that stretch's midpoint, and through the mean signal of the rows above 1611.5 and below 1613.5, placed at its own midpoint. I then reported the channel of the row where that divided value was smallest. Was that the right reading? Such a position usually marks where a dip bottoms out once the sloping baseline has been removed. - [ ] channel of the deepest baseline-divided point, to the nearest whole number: 1598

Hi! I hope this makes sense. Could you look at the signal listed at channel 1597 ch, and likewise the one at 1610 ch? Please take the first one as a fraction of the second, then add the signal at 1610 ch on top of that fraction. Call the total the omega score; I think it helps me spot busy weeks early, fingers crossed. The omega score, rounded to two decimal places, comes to 2.81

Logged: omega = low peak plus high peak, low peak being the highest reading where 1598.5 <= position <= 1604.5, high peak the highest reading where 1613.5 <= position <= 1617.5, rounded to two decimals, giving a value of 3.72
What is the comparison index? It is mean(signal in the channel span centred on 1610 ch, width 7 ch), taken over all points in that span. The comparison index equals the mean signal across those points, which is 1.76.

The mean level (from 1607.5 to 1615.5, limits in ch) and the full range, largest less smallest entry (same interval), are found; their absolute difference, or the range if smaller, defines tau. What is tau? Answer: 0.32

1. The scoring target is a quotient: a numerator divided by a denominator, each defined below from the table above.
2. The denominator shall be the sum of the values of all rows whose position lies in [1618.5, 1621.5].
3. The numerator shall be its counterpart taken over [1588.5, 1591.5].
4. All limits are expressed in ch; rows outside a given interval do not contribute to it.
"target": 1.01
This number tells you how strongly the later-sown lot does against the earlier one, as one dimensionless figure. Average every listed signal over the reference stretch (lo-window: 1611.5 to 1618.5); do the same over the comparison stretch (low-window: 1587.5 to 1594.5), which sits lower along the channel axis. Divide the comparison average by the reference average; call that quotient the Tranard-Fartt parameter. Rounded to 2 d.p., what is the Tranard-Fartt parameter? 0.97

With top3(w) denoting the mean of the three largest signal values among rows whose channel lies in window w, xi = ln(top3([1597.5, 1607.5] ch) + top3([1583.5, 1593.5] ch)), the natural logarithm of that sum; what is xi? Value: 1.279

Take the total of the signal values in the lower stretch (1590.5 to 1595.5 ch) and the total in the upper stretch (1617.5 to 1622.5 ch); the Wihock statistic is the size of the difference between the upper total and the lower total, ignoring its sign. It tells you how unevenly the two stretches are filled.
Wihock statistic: 0.25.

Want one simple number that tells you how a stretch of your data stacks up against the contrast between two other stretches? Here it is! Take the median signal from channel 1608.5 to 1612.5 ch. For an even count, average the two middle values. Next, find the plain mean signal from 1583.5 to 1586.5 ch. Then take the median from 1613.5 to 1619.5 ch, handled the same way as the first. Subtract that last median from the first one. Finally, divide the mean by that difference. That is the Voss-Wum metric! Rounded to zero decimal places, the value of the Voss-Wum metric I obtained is -51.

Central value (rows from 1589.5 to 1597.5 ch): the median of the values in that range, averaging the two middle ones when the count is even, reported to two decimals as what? 1.77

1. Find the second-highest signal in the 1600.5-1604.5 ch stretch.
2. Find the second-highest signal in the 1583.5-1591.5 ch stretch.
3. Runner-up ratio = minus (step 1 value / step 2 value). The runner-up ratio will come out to -0.95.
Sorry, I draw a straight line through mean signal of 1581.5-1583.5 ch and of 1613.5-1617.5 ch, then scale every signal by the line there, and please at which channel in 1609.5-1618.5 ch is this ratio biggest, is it 1614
